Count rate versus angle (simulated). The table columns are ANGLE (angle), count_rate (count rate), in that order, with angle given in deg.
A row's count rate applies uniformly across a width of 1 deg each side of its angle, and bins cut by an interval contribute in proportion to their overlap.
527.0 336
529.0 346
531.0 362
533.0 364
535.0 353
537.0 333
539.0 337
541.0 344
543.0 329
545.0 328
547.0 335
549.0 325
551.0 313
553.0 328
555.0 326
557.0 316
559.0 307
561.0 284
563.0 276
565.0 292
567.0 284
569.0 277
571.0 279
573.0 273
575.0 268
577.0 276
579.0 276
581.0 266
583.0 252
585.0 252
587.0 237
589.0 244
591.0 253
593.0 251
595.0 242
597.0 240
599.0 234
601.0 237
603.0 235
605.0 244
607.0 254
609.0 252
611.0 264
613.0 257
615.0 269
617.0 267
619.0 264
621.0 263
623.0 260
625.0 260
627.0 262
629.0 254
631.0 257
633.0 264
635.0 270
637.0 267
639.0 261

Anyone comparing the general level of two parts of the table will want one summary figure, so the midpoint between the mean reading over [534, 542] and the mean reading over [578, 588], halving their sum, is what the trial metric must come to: 299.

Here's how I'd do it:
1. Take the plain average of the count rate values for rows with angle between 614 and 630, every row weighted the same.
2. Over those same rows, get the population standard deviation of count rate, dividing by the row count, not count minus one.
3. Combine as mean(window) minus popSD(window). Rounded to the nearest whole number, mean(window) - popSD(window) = 258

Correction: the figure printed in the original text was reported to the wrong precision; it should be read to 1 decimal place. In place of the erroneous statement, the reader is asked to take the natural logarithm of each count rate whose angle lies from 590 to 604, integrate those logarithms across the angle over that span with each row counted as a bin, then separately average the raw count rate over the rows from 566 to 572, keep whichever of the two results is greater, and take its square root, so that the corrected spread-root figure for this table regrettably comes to 16.7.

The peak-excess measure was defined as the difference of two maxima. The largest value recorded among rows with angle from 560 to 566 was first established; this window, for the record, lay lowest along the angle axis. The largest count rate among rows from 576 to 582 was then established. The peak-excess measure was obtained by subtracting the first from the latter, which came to -16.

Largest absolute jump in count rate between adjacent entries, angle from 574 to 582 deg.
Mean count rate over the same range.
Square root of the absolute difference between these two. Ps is 16.2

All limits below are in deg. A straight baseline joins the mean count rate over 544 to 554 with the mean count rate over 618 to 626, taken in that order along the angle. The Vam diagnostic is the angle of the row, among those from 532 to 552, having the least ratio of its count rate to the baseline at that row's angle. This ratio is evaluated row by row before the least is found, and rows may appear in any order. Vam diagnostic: 551.0 deg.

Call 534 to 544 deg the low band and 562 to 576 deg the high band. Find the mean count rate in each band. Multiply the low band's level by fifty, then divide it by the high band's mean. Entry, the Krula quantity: 61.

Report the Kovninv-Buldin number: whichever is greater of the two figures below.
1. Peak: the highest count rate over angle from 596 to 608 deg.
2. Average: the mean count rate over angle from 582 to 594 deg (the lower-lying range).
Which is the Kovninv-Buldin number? 254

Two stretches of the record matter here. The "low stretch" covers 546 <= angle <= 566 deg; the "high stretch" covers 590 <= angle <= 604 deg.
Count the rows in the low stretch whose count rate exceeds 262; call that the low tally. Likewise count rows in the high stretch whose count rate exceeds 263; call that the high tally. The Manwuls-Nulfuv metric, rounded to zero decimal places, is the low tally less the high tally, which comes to 10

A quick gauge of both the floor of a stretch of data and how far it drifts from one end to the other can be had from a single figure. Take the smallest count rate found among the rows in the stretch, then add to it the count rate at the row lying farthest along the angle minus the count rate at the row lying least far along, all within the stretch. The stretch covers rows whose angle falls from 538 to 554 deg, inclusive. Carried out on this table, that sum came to 304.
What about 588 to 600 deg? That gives 224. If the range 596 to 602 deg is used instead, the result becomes 231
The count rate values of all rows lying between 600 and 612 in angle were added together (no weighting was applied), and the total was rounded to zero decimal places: 1486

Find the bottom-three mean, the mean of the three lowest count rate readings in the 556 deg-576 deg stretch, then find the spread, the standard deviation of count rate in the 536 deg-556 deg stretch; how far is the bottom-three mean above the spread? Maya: 264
